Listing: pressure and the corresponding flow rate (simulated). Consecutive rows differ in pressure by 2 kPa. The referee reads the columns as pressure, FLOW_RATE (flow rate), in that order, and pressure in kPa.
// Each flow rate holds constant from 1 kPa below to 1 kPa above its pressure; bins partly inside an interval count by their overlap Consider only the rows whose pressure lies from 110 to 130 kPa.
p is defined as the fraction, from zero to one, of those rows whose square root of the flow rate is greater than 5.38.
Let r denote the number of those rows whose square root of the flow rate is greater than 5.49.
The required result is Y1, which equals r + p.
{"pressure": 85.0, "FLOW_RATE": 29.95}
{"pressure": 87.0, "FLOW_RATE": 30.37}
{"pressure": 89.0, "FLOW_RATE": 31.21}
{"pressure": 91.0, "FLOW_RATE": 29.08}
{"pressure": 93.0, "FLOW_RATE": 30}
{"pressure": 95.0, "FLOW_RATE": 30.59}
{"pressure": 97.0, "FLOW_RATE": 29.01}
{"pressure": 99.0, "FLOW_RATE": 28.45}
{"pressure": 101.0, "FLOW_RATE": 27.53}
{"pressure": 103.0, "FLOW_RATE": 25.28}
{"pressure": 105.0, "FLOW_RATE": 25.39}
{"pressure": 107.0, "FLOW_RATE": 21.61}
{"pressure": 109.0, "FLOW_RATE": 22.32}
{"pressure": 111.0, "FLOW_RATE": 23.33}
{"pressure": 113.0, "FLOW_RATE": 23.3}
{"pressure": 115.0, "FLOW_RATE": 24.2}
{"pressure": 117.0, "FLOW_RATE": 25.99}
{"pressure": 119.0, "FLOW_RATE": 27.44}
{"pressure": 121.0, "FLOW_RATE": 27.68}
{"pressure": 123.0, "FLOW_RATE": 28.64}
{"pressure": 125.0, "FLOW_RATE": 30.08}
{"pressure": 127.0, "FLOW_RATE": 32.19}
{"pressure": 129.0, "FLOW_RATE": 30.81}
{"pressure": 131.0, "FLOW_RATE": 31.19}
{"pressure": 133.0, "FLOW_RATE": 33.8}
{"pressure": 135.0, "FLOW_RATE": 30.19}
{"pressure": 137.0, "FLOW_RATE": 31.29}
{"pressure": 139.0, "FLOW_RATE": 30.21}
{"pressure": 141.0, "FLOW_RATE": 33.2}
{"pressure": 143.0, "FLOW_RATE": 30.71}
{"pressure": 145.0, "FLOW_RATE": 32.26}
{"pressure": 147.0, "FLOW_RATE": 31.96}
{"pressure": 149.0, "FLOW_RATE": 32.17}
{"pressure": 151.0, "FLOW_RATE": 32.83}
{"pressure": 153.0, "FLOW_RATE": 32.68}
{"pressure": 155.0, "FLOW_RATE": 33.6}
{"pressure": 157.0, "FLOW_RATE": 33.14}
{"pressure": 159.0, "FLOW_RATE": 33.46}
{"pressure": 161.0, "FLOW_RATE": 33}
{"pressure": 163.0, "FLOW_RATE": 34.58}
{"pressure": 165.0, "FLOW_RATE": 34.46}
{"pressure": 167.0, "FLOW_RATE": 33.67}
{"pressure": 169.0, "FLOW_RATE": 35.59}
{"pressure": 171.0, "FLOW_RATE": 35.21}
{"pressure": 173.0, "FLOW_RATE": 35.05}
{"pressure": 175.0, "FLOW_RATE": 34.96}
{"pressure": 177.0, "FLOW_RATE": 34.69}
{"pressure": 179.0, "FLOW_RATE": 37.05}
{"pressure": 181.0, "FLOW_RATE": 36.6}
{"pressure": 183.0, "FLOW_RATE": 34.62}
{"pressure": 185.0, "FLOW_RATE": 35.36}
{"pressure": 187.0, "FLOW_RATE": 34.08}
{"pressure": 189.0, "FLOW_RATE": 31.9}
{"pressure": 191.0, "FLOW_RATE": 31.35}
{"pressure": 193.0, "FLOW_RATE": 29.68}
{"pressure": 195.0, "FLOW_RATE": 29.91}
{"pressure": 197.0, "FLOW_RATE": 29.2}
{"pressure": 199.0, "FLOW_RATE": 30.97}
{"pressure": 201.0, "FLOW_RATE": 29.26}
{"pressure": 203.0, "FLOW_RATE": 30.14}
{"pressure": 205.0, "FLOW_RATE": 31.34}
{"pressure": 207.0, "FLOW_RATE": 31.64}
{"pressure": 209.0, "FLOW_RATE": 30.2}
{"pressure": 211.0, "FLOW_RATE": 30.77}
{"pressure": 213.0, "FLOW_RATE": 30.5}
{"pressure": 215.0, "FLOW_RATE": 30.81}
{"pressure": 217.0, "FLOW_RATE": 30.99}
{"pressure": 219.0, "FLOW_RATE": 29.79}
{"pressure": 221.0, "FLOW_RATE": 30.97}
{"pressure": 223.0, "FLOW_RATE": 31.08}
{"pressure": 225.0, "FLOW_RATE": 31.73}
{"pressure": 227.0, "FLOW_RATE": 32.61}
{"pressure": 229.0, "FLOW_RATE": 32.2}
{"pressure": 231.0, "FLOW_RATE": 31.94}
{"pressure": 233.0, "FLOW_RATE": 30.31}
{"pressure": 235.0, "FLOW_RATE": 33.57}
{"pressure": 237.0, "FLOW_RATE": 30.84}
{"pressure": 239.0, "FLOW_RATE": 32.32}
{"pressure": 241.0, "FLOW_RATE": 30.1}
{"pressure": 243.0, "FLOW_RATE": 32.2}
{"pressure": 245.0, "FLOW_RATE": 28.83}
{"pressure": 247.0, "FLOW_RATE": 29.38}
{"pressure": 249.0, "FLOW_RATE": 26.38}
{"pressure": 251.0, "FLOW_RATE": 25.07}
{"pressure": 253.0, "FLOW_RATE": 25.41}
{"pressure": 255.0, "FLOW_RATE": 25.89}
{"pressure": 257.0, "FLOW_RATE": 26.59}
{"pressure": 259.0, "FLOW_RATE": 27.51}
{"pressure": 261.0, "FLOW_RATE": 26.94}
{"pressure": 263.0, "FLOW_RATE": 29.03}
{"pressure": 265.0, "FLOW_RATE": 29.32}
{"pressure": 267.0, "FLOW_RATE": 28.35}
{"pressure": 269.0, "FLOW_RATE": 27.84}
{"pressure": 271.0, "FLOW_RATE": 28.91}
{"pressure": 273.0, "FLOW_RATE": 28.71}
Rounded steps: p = 0.3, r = 2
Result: 2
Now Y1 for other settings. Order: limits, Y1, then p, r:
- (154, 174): 11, 1.0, 10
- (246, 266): 0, 0.3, 0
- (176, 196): 9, 1.0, 8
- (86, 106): 4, 0.6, 3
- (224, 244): 10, 1.0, 9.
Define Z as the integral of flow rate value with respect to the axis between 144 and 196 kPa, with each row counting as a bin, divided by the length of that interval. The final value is 34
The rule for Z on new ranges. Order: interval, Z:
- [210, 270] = 30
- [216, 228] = 31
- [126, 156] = 32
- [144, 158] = 33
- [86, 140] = 28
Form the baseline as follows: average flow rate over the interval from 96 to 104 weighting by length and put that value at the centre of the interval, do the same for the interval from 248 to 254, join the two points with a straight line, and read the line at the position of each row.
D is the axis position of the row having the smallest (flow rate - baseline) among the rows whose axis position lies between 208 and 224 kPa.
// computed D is 219.0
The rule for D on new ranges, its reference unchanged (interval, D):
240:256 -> 251.0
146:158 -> 147.0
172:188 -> 187.0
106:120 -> 107.0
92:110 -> 107.0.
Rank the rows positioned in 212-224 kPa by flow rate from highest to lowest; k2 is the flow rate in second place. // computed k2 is 30.99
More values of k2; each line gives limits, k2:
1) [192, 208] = 31.34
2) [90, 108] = 30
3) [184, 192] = 34.08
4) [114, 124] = 27.68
